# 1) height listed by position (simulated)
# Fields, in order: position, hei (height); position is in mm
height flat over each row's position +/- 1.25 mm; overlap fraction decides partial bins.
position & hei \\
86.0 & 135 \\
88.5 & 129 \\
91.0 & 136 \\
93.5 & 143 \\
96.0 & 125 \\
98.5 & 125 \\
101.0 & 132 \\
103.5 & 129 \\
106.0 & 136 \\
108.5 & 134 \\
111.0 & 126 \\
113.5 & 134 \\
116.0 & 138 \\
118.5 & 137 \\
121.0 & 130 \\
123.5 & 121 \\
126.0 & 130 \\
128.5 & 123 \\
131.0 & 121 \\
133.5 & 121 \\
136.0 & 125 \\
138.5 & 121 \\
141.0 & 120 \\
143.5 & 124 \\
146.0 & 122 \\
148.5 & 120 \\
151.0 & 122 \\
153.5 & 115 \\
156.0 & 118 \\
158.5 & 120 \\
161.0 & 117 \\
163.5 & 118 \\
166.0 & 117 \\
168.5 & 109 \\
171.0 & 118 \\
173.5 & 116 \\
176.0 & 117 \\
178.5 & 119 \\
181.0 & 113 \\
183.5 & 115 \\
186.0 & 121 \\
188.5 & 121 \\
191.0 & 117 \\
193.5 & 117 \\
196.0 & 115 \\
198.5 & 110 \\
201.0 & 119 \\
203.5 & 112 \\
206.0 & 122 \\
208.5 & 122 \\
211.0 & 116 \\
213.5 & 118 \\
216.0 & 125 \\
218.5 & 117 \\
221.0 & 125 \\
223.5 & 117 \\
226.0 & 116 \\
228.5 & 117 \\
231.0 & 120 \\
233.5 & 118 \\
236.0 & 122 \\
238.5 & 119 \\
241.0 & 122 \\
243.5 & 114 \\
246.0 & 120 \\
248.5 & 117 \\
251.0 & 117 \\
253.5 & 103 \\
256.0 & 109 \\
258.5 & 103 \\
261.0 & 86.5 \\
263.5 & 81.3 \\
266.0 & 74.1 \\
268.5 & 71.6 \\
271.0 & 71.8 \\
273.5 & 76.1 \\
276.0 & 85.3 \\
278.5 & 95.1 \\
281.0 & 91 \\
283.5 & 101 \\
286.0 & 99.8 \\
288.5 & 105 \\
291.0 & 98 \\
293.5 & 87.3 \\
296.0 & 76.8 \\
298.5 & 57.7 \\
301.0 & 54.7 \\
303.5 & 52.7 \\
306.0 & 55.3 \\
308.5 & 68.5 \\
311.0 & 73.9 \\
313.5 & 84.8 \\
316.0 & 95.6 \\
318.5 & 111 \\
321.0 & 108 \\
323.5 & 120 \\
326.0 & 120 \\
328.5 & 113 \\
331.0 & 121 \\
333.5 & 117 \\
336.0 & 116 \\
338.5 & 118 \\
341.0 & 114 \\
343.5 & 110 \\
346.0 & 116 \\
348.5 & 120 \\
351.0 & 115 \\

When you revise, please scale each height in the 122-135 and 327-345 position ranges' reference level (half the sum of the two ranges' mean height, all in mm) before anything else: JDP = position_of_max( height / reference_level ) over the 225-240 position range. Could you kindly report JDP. 236.0 mm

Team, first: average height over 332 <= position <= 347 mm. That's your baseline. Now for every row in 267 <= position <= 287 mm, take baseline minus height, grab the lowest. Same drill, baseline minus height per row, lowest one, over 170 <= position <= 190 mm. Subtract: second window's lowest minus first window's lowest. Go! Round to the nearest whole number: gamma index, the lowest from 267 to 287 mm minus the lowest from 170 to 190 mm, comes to 20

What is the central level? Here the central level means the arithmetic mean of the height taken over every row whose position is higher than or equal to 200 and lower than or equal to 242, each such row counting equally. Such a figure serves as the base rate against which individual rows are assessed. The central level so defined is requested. 119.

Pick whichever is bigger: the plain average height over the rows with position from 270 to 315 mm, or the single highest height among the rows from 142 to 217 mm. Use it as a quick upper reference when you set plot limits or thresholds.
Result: 125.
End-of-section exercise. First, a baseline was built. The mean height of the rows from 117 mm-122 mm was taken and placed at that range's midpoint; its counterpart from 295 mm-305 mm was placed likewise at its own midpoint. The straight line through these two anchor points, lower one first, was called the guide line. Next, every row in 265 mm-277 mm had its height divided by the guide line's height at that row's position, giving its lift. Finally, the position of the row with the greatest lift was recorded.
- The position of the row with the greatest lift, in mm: 276.0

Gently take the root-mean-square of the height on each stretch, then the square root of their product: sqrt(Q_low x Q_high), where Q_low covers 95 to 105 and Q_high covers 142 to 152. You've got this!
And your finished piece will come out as 125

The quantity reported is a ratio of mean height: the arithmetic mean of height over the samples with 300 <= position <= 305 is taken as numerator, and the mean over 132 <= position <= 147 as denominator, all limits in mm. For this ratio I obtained 0.44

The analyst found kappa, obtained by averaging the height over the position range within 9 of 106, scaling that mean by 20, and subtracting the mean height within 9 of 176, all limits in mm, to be 2502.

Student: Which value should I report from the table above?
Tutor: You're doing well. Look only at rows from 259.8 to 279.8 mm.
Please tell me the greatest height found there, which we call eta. 95.1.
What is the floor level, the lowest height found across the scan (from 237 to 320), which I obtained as 52.7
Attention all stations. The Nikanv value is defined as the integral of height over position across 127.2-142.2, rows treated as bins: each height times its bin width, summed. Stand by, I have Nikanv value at 1828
